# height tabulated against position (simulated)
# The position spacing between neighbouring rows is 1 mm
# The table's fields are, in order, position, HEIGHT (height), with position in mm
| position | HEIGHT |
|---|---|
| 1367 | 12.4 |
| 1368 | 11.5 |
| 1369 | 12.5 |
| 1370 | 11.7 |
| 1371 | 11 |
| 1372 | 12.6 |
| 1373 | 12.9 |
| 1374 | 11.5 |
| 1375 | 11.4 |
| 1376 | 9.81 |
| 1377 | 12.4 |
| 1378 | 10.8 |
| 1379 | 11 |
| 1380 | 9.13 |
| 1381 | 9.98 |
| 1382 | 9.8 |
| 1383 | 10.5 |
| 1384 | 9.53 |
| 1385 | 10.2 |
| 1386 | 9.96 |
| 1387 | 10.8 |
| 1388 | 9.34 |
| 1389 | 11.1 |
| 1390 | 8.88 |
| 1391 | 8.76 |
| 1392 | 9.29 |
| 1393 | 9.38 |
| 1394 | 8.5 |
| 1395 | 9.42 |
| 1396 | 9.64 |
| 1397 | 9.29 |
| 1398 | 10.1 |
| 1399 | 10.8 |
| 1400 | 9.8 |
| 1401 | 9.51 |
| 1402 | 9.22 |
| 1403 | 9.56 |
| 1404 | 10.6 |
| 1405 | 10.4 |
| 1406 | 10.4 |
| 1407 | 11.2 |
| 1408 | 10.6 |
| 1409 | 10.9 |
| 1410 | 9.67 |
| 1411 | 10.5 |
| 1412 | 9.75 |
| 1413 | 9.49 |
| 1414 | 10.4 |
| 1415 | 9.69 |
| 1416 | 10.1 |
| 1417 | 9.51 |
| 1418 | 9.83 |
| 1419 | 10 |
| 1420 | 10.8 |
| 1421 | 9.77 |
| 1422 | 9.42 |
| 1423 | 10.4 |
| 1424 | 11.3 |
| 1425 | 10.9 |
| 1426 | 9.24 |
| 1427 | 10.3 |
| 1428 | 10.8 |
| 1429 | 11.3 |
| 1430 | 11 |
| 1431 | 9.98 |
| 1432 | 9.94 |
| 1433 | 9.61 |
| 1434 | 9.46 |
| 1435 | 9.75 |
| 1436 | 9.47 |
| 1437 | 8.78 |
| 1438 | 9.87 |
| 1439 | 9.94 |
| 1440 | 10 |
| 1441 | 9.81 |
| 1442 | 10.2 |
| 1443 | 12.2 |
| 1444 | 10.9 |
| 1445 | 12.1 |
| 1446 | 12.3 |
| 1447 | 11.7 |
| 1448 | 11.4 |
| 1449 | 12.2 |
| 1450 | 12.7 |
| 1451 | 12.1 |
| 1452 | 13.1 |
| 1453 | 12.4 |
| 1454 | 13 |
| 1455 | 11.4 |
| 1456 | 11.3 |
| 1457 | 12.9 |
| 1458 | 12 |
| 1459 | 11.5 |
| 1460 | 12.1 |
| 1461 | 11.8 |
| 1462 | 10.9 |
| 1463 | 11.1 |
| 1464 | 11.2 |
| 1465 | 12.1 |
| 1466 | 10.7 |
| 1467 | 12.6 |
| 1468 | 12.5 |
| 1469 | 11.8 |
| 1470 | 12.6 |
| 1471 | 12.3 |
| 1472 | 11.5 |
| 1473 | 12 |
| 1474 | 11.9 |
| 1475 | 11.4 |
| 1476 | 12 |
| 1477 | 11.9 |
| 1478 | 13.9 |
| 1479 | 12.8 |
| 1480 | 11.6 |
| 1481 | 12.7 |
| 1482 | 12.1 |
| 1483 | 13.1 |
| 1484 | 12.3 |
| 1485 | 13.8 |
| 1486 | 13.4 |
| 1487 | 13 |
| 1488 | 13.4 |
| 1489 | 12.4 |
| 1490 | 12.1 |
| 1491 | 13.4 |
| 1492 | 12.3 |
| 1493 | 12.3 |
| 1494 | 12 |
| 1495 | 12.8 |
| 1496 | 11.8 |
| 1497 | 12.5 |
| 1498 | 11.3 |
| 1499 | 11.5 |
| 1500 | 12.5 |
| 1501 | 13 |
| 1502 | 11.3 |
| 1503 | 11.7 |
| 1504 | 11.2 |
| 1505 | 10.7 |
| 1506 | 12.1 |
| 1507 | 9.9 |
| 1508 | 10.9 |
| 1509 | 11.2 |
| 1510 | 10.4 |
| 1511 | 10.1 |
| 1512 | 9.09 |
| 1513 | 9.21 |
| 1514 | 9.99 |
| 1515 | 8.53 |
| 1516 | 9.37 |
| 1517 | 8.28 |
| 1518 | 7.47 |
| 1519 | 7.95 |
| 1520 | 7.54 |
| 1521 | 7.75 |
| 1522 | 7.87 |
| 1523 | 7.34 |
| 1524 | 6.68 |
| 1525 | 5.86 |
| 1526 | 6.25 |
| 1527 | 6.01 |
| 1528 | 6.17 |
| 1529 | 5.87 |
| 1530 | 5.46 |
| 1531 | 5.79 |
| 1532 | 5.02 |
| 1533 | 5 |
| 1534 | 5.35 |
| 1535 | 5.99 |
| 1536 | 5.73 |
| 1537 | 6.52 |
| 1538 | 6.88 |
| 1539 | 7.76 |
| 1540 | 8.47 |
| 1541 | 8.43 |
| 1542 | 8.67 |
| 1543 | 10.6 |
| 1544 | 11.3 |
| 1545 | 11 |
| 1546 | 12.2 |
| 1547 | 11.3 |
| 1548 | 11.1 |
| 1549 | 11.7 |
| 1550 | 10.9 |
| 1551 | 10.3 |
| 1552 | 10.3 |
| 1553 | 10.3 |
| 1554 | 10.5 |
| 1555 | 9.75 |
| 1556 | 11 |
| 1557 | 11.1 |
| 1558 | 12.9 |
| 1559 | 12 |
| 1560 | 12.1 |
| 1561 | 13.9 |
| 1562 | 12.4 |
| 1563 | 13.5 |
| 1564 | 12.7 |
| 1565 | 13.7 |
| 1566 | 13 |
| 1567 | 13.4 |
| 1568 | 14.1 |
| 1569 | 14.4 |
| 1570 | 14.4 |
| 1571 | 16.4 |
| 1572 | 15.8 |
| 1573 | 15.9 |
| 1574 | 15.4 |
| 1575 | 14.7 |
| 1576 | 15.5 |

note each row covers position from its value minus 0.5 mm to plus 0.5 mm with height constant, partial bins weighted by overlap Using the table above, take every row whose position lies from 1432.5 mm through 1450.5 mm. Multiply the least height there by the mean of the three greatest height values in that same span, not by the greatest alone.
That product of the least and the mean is 109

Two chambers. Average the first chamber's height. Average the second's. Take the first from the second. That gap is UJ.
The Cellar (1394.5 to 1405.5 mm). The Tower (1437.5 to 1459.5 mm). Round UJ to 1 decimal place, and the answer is 1.7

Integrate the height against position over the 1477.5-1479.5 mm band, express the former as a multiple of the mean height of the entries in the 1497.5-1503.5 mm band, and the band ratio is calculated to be 2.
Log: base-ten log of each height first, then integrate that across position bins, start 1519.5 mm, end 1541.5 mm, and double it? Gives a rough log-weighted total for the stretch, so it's 36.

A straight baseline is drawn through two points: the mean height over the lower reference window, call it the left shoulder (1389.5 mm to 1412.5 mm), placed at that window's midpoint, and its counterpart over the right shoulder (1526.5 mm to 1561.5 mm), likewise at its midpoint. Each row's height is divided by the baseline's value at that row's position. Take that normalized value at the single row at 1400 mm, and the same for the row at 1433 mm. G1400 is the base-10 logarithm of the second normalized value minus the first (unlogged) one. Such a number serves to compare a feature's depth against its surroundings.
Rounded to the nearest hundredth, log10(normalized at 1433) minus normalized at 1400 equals -1.00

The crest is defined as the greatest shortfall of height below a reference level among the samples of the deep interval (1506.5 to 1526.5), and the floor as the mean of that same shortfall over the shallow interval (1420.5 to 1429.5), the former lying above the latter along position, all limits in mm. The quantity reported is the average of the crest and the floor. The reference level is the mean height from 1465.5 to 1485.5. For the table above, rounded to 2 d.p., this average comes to 4.15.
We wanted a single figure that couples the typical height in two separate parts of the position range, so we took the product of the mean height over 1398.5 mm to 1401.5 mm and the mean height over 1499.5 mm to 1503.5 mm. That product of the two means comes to 122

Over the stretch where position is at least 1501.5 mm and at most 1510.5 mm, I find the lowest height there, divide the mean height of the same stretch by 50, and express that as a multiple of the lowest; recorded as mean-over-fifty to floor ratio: 0.0223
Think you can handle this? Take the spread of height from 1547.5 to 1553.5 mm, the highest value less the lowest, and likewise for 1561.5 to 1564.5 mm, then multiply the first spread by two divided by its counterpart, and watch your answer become 2.5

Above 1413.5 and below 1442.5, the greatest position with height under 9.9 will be 1441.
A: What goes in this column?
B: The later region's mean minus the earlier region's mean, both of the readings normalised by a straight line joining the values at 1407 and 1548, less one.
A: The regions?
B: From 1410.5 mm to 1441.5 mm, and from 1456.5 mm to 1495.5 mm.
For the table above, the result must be 0.2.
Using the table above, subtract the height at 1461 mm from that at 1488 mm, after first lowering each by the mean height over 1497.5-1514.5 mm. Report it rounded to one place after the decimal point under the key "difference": 1.6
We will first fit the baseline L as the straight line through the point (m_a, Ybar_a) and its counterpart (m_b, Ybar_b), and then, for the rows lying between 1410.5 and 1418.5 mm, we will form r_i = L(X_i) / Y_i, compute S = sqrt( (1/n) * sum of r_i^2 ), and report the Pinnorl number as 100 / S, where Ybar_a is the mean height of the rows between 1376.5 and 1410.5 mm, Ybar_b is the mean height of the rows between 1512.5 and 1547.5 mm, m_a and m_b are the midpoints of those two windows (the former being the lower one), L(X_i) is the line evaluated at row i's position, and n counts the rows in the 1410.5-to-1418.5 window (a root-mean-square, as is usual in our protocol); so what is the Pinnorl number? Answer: 102.4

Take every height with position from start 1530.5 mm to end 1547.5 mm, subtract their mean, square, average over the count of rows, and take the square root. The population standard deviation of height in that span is 2.4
